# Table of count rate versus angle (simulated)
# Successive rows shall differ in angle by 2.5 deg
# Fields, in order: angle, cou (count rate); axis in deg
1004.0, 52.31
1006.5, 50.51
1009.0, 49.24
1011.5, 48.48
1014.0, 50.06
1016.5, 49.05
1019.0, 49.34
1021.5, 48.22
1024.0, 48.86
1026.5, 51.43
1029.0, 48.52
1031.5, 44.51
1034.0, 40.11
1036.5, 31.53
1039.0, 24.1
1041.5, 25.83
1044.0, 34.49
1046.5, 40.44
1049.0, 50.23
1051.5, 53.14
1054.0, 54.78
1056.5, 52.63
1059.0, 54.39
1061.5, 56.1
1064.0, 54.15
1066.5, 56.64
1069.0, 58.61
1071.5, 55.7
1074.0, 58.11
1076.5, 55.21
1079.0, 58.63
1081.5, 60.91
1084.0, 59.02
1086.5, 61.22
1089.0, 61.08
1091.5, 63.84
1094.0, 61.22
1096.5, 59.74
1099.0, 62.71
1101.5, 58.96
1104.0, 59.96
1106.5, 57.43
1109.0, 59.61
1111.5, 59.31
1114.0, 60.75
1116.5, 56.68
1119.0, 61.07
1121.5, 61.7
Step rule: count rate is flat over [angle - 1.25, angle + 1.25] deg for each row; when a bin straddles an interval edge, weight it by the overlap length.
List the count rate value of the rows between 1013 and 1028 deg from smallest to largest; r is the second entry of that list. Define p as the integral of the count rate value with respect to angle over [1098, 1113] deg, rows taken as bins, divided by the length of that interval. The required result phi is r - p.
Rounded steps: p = 59.6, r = 48.86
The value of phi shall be -11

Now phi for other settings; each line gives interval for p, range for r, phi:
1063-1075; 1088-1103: 3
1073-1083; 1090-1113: 1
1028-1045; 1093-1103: 24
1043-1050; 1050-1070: 11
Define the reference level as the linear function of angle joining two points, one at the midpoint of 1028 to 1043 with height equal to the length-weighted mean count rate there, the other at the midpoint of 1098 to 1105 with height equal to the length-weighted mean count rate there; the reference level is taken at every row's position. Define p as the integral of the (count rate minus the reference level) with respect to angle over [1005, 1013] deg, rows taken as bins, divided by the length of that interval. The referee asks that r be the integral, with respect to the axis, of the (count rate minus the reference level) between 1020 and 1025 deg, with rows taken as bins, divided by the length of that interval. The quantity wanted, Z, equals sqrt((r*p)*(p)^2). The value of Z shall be 498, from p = 24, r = 18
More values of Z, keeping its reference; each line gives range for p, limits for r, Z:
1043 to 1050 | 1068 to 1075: 8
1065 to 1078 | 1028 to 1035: 69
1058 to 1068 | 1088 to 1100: 59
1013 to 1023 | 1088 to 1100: 183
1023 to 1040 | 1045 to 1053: 54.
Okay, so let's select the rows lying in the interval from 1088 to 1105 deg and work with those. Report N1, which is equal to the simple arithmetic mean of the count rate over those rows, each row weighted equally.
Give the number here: 61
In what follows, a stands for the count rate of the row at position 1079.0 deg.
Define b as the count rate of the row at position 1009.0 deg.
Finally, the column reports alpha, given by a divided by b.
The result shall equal 1.19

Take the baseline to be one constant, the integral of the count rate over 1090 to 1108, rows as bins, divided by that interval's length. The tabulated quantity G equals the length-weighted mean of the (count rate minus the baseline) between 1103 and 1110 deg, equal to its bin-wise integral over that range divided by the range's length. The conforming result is -2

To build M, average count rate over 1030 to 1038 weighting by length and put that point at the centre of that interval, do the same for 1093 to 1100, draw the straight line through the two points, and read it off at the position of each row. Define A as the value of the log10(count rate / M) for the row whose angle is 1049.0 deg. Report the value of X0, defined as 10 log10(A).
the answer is -12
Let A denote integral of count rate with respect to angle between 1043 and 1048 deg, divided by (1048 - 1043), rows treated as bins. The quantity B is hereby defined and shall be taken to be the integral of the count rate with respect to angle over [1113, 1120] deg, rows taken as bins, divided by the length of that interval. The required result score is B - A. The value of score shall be 21.1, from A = 38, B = 59.4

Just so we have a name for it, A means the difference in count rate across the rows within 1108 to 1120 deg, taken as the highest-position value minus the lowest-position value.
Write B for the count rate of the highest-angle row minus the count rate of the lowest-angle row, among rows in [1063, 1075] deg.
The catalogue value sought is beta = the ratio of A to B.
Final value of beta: 0.4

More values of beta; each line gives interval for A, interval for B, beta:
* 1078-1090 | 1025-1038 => -0.1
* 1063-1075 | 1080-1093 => 1.4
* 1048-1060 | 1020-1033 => -1.1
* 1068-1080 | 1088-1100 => 0.0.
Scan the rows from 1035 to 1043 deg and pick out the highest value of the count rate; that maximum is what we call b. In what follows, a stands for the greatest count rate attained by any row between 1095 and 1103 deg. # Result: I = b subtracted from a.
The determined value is 31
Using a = 62.71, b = 31.53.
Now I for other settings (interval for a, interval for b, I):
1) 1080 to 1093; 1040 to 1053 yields 11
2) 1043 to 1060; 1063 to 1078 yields -4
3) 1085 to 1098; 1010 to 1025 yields 14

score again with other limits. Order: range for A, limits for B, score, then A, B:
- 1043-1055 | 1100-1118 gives 12.3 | 47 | 59.0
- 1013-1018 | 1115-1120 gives 9.3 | 50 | 58.9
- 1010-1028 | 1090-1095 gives 13.2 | 49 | 62.5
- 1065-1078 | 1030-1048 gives -22.0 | 57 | 34.8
